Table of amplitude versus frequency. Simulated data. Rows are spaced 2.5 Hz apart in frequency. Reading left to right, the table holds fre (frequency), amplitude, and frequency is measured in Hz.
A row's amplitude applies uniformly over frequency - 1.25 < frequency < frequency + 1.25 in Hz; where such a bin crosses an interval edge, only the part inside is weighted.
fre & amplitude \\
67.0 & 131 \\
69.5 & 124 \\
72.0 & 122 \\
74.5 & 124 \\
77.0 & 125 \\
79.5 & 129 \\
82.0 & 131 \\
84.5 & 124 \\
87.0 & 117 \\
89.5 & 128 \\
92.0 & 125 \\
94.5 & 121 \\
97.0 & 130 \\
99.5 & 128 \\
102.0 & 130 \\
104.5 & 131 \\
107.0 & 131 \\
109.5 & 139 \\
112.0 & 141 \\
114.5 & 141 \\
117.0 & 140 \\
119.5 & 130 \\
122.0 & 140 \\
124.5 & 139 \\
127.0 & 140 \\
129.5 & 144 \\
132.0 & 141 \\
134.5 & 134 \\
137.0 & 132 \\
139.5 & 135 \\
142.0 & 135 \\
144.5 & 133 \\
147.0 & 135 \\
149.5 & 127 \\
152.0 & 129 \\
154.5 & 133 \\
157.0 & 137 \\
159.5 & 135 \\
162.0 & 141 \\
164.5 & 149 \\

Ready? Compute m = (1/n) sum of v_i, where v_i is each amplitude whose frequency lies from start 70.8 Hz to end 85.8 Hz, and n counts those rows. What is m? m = 126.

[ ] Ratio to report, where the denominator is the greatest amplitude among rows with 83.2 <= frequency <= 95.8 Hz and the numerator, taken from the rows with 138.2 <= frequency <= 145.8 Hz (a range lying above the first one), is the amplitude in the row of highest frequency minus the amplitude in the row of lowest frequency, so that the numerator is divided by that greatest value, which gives -0.016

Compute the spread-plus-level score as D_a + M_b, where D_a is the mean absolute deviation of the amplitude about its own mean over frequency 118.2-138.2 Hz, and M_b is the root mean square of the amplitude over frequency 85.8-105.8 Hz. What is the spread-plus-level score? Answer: 130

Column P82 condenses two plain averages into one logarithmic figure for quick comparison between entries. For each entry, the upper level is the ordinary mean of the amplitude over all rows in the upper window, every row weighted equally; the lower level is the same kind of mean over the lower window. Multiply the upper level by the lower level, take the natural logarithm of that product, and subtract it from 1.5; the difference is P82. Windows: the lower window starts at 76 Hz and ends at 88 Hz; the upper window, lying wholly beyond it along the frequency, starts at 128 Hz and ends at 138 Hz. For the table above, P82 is -8.26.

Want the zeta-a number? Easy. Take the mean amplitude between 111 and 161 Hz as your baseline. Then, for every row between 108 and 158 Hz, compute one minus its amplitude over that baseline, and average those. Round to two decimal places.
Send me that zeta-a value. 0.00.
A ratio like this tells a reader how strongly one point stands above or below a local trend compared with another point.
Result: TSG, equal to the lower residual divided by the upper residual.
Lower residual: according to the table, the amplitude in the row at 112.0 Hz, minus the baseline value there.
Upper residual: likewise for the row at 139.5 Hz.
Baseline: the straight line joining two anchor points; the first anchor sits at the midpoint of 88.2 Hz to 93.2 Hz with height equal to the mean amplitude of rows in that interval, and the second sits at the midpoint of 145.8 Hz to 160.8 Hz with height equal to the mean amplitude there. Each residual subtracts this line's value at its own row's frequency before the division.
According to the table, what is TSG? 3.4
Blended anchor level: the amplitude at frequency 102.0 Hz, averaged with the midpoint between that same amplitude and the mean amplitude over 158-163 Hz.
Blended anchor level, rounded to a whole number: 132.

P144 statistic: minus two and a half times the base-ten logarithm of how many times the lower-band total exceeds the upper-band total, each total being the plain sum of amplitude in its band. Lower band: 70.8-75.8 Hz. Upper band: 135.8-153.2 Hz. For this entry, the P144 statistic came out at 1.4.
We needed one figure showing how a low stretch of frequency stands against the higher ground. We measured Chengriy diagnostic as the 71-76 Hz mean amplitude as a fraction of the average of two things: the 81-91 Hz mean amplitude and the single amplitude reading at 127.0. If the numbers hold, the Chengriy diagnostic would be 0.93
